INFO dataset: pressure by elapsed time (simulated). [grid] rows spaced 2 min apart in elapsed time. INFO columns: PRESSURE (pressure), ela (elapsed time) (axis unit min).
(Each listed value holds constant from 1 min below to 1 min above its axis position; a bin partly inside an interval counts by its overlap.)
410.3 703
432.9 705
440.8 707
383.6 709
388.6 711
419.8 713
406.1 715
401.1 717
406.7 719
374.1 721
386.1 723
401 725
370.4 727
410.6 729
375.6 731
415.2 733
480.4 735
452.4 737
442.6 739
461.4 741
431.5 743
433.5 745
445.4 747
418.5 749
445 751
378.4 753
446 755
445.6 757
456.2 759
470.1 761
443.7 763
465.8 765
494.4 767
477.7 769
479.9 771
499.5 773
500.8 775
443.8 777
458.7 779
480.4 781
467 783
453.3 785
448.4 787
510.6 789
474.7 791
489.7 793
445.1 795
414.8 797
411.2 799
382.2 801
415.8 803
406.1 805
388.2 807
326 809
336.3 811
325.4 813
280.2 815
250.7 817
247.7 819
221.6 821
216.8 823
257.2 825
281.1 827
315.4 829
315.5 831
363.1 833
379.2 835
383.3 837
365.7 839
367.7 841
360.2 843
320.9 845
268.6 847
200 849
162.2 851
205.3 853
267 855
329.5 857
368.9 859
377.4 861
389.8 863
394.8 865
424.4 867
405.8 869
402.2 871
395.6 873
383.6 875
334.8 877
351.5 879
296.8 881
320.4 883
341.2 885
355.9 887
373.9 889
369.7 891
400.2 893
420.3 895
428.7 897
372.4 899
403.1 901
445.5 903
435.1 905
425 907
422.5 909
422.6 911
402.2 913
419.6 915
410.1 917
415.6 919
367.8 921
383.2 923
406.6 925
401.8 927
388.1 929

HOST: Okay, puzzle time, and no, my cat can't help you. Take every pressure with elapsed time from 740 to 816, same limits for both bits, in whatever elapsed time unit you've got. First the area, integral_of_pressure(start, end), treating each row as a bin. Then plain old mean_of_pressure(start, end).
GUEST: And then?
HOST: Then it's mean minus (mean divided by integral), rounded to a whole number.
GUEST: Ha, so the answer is 436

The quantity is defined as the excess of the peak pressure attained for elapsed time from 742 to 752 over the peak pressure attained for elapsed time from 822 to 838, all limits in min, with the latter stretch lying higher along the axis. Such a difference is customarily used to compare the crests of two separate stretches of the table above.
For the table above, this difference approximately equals 62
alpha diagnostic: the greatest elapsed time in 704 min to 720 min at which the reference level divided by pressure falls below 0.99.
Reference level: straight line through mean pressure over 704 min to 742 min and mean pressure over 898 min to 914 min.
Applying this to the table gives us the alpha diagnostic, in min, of 713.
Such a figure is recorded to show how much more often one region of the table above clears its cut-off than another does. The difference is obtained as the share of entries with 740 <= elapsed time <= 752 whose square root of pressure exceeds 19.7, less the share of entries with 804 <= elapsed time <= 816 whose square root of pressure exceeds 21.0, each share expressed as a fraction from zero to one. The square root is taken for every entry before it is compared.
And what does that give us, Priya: 1.0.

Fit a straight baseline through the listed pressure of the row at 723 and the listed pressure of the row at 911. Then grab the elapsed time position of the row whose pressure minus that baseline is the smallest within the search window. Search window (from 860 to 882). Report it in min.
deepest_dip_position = 881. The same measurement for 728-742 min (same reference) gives 731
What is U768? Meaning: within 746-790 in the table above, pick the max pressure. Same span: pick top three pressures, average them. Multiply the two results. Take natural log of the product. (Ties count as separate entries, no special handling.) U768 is 12.5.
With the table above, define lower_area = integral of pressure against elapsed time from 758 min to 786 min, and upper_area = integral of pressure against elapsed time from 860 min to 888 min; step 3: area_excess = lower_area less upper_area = 2834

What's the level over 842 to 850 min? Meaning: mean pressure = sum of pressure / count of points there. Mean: 287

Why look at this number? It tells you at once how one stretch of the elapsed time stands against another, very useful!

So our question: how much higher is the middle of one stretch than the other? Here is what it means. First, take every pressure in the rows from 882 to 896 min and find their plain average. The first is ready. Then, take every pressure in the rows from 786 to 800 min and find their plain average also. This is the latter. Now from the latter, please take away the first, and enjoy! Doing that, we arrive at 88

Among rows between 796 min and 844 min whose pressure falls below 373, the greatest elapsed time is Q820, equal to 843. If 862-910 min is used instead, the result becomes 899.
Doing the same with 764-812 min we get 811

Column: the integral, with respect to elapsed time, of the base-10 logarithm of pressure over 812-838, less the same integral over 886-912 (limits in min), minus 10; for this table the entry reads -14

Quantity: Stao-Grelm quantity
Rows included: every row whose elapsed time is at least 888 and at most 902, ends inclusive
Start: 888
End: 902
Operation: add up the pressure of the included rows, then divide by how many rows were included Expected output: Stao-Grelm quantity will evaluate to 395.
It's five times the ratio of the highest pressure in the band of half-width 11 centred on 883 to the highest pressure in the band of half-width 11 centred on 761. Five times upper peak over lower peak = 4.05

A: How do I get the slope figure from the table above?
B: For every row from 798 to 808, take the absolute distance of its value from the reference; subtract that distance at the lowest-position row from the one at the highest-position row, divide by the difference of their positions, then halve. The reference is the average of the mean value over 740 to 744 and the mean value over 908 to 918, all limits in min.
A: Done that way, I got 1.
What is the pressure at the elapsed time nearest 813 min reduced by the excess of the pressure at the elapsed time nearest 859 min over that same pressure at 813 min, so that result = 282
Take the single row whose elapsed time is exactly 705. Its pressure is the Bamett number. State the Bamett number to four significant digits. 432.9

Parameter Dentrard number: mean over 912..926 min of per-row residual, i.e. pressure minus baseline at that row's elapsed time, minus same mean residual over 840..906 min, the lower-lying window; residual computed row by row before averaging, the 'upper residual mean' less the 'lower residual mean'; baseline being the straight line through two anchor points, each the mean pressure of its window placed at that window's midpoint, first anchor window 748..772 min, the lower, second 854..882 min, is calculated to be 84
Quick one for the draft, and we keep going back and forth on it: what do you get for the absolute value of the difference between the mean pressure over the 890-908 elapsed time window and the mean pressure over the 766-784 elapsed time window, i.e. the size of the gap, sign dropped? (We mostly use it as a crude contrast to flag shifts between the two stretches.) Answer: 67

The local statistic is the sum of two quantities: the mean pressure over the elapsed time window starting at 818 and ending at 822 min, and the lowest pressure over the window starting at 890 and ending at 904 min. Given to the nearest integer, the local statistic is 604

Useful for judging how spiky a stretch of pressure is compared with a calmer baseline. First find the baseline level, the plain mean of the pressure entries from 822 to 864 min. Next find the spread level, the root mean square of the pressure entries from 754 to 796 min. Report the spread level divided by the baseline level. 1.52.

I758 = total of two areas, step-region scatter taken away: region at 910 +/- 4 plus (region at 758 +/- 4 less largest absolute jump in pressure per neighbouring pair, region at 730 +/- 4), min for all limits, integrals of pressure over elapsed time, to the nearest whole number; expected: 6940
